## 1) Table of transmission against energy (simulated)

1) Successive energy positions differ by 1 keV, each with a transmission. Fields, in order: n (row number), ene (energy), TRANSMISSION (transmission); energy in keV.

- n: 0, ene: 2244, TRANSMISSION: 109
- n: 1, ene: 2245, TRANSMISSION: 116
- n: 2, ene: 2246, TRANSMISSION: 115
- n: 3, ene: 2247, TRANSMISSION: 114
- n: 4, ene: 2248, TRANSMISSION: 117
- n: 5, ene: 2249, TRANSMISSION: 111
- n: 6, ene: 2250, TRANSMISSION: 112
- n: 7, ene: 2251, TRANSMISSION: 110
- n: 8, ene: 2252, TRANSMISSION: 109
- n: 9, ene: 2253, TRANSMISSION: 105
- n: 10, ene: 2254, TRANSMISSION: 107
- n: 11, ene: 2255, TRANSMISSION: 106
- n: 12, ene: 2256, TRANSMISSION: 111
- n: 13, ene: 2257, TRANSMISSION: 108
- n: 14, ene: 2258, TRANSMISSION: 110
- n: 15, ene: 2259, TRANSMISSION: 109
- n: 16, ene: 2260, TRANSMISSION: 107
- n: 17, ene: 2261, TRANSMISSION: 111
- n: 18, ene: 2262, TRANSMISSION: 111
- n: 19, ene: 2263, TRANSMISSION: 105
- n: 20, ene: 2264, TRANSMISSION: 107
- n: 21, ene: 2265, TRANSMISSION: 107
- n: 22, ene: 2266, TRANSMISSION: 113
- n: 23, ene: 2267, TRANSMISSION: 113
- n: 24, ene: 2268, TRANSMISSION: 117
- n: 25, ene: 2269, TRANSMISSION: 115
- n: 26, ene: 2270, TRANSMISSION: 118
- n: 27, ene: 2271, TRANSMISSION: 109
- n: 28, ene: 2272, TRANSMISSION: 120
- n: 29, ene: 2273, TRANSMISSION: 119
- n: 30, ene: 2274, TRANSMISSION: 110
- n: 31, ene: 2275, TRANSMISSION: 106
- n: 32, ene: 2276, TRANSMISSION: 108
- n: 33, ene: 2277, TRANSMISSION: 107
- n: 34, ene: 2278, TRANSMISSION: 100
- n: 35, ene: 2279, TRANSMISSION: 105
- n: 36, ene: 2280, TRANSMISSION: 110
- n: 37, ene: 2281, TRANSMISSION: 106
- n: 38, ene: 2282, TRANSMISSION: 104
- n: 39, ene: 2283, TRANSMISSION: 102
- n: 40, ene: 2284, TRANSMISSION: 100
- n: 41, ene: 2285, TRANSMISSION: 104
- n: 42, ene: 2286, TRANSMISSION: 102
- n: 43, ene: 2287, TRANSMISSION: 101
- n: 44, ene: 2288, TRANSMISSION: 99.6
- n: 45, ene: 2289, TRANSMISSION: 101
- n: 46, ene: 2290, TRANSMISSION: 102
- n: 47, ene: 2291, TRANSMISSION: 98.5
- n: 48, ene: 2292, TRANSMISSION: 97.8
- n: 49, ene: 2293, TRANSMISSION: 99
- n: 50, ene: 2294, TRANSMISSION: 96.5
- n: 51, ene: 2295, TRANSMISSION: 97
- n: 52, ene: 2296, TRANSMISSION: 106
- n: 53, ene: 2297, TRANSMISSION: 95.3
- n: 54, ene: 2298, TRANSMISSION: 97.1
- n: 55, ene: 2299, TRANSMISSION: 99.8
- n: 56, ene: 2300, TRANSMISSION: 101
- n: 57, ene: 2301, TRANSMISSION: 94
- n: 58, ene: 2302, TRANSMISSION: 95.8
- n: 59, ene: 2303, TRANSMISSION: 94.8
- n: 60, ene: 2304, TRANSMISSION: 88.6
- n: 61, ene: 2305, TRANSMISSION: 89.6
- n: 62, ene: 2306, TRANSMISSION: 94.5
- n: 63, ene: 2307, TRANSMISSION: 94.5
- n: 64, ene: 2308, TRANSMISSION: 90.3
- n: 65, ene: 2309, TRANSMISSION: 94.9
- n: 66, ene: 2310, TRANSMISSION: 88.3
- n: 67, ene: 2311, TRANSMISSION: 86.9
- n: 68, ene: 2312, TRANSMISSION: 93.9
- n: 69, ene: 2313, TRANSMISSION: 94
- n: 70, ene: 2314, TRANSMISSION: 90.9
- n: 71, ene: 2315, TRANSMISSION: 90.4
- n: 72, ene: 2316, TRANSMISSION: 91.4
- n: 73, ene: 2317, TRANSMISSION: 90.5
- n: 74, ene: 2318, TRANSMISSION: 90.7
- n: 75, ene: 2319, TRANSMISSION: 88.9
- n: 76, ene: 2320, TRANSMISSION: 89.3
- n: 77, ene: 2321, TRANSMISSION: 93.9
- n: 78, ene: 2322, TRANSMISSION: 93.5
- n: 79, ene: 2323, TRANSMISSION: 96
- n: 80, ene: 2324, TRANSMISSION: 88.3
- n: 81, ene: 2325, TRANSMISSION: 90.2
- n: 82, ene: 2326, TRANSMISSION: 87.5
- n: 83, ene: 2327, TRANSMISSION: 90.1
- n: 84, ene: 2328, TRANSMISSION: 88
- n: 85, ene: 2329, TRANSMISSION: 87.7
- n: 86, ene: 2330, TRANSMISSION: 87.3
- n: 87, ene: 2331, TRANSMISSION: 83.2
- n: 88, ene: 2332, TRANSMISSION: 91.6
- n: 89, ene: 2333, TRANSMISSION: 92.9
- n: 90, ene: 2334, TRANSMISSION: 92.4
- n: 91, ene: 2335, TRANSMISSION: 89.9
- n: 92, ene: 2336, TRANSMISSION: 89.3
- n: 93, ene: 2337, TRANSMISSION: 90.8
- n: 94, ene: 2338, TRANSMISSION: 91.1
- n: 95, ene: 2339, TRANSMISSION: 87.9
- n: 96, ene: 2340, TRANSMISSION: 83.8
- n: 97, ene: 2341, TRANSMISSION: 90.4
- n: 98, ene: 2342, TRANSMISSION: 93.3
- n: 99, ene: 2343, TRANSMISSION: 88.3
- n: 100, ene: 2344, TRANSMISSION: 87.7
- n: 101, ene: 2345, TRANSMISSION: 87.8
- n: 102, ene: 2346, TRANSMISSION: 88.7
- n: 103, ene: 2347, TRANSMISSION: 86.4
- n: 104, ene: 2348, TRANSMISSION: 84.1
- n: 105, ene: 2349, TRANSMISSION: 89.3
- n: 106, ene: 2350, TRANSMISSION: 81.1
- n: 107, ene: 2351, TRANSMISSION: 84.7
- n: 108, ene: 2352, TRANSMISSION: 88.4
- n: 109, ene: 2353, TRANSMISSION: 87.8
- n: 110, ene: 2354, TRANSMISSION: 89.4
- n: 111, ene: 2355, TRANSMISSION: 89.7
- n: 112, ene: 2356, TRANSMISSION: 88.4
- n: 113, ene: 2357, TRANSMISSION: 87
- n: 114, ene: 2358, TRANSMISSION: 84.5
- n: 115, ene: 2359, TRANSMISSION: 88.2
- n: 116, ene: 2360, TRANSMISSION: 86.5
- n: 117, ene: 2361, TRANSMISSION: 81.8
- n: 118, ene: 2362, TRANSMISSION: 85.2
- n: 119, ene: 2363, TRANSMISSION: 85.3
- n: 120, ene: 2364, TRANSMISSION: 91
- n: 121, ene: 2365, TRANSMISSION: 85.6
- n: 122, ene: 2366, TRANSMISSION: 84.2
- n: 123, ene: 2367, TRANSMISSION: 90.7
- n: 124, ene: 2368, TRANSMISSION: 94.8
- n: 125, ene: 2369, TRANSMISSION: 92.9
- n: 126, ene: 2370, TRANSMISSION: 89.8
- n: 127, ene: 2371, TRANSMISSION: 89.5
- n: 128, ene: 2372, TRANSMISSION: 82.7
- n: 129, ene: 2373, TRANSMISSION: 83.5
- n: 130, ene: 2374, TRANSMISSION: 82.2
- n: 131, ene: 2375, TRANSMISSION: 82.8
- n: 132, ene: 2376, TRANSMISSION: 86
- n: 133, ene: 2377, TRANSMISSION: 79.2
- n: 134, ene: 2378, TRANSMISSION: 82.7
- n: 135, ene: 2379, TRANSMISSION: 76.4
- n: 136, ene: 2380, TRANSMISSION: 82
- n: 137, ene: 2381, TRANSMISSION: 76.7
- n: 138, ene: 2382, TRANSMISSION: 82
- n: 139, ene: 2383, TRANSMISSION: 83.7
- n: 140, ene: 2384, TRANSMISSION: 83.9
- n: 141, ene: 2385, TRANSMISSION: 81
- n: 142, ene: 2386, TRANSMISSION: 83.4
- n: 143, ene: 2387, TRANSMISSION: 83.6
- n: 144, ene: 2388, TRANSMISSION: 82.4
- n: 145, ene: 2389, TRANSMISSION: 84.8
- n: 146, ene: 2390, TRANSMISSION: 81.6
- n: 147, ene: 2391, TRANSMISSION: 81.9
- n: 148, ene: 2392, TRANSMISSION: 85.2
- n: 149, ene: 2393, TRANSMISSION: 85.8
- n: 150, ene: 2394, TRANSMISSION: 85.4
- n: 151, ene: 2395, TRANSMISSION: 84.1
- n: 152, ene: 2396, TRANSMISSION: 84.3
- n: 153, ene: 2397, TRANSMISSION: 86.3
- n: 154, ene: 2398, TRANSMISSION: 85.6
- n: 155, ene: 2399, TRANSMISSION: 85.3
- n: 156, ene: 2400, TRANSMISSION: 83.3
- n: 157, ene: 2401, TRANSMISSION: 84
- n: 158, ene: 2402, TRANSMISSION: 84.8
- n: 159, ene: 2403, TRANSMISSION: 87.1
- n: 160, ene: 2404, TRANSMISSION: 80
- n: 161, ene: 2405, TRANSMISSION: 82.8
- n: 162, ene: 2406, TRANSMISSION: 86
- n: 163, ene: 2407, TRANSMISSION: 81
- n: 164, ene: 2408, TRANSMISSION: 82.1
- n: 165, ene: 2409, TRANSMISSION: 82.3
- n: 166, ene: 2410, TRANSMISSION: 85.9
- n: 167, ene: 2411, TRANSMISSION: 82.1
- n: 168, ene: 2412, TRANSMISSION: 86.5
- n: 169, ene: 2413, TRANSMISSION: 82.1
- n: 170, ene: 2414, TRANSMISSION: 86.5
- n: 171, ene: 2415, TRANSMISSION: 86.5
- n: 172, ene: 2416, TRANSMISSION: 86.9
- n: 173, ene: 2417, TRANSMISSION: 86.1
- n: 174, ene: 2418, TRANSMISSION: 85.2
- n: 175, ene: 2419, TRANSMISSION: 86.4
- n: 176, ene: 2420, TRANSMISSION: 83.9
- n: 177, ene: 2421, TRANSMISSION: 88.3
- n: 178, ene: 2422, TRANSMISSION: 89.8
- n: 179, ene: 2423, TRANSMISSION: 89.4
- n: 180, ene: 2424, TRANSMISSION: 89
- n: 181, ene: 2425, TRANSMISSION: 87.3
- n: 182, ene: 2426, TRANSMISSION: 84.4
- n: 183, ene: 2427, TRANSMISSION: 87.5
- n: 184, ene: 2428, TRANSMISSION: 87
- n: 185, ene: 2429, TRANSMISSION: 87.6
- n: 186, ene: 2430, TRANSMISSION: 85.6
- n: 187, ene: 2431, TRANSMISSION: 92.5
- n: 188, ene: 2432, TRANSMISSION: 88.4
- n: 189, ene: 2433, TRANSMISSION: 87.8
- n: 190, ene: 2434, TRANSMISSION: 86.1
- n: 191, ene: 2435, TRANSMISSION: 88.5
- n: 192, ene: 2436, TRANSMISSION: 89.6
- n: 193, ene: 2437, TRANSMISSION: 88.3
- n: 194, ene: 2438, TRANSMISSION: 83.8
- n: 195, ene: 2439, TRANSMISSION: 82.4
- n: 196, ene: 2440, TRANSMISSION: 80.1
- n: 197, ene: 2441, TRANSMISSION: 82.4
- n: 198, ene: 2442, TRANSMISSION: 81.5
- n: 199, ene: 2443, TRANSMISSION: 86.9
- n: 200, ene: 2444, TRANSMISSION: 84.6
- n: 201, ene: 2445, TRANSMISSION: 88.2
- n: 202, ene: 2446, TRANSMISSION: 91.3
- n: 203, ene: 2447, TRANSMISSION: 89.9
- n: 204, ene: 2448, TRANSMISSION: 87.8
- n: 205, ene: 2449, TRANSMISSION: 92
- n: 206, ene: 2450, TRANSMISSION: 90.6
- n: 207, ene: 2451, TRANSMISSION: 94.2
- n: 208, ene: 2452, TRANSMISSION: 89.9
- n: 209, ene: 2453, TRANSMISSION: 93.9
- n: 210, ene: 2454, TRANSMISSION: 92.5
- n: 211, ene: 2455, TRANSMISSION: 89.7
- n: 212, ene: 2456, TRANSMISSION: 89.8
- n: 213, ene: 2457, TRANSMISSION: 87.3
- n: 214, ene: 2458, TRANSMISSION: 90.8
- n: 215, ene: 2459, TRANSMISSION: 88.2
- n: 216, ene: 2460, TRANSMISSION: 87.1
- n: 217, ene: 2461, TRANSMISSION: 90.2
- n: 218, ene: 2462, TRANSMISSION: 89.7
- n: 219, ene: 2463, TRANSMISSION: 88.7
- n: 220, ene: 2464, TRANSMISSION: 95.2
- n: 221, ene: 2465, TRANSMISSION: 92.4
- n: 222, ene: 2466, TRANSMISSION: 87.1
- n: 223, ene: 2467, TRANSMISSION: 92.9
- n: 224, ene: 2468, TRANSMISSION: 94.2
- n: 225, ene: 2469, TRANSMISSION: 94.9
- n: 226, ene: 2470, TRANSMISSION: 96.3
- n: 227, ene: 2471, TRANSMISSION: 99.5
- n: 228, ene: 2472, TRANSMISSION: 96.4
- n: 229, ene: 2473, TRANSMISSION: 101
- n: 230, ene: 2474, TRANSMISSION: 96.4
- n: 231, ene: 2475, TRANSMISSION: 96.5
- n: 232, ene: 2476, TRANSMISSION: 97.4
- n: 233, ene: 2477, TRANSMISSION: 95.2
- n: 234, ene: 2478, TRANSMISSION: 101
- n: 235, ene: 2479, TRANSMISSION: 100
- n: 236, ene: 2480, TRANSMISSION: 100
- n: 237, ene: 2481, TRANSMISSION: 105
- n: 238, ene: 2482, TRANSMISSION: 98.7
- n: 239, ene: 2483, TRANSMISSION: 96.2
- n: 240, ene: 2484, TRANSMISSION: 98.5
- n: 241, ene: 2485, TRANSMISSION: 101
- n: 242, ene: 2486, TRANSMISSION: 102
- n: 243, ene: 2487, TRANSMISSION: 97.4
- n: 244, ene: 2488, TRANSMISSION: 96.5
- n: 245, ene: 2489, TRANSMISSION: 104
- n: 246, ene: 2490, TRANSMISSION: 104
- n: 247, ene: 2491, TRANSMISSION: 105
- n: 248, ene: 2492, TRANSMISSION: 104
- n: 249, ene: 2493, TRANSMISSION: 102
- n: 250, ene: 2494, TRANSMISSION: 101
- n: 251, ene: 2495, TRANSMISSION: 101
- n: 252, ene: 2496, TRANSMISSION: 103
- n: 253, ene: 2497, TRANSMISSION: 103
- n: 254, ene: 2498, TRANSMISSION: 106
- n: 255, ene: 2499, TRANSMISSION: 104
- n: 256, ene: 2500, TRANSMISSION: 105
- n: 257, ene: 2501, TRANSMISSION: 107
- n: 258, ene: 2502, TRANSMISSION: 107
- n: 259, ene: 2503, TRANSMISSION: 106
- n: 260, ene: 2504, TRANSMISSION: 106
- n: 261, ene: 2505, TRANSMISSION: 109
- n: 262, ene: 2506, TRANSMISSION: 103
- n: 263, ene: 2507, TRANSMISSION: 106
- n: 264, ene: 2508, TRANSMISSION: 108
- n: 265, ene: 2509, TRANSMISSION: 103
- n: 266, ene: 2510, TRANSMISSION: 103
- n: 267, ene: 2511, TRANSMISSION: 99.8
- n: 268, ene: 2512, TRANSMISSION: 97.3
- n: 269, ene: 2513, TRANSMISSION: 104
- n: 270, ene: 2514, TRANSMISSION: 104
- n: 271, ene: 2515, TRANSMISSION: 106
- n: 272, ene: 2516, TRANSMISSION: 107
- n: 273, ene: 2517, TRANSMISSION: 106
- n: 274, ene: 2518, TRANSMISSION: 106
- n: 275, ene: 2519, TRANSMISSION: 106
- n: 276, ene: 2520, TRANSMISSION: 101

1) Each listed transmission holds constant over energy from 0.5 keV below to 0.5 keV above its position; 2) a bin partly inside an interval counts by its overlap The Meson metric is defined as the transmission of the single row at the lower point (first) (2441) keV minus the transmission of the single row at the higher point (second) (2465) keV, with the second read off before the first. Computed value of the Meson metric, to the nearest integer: -10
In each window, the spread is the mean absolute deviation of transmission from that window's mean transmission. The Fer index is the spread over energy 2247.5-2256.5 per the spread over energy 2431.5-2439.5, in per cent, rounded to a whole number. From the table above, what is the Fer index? 130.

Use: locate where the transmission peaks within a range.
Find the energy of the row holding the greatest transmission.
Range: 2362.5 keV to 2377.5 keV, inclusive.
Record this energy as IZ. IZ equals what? 2368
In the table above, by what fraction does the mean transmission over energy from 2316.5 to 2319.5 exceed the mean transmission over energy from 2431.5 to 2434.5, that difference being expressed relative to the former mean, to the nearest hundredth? 0.03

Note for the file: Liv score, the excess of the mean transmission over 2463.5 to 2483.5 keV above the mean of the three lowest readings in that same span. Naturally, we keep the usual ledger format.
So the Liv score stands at 6.0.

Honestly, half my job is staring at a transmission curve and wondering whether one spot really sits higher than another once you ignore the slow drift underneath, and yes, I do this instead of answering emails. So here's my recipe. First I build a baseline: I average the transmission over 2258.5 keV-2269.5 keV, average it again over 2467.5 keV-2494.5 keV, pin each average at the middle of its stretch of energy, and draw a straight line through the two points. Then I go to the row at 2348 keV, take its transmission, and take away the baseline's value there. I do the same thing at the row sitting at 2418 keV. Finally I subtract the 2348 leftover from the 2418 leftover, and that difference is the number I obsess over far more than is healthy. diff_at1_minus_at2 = 5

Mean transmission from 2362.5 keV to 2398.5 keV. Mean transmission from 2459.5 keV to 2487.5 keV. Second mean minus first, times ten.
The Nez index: 116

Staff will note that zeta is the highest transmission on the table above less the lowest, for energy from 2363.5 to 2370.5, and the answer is 11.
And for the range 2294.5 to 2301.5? 12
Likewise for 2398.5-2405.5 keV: 7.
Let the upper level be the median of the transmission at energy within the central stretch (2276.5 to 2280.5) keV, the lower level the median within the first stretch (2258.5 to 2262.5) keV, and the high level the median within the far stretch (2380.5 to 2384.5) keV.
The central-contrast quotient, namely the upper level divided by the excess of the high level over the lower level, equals -3.9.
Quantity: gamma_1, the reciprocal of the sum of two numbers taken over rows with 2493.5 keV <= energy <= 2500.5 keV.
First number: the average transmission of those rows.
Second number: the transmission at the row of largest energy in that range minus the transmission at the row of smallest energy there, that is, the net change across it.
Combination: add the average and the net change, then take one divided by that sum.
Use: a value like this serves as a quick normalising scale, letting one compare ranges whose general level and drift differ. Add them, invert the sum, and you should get 0.0093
